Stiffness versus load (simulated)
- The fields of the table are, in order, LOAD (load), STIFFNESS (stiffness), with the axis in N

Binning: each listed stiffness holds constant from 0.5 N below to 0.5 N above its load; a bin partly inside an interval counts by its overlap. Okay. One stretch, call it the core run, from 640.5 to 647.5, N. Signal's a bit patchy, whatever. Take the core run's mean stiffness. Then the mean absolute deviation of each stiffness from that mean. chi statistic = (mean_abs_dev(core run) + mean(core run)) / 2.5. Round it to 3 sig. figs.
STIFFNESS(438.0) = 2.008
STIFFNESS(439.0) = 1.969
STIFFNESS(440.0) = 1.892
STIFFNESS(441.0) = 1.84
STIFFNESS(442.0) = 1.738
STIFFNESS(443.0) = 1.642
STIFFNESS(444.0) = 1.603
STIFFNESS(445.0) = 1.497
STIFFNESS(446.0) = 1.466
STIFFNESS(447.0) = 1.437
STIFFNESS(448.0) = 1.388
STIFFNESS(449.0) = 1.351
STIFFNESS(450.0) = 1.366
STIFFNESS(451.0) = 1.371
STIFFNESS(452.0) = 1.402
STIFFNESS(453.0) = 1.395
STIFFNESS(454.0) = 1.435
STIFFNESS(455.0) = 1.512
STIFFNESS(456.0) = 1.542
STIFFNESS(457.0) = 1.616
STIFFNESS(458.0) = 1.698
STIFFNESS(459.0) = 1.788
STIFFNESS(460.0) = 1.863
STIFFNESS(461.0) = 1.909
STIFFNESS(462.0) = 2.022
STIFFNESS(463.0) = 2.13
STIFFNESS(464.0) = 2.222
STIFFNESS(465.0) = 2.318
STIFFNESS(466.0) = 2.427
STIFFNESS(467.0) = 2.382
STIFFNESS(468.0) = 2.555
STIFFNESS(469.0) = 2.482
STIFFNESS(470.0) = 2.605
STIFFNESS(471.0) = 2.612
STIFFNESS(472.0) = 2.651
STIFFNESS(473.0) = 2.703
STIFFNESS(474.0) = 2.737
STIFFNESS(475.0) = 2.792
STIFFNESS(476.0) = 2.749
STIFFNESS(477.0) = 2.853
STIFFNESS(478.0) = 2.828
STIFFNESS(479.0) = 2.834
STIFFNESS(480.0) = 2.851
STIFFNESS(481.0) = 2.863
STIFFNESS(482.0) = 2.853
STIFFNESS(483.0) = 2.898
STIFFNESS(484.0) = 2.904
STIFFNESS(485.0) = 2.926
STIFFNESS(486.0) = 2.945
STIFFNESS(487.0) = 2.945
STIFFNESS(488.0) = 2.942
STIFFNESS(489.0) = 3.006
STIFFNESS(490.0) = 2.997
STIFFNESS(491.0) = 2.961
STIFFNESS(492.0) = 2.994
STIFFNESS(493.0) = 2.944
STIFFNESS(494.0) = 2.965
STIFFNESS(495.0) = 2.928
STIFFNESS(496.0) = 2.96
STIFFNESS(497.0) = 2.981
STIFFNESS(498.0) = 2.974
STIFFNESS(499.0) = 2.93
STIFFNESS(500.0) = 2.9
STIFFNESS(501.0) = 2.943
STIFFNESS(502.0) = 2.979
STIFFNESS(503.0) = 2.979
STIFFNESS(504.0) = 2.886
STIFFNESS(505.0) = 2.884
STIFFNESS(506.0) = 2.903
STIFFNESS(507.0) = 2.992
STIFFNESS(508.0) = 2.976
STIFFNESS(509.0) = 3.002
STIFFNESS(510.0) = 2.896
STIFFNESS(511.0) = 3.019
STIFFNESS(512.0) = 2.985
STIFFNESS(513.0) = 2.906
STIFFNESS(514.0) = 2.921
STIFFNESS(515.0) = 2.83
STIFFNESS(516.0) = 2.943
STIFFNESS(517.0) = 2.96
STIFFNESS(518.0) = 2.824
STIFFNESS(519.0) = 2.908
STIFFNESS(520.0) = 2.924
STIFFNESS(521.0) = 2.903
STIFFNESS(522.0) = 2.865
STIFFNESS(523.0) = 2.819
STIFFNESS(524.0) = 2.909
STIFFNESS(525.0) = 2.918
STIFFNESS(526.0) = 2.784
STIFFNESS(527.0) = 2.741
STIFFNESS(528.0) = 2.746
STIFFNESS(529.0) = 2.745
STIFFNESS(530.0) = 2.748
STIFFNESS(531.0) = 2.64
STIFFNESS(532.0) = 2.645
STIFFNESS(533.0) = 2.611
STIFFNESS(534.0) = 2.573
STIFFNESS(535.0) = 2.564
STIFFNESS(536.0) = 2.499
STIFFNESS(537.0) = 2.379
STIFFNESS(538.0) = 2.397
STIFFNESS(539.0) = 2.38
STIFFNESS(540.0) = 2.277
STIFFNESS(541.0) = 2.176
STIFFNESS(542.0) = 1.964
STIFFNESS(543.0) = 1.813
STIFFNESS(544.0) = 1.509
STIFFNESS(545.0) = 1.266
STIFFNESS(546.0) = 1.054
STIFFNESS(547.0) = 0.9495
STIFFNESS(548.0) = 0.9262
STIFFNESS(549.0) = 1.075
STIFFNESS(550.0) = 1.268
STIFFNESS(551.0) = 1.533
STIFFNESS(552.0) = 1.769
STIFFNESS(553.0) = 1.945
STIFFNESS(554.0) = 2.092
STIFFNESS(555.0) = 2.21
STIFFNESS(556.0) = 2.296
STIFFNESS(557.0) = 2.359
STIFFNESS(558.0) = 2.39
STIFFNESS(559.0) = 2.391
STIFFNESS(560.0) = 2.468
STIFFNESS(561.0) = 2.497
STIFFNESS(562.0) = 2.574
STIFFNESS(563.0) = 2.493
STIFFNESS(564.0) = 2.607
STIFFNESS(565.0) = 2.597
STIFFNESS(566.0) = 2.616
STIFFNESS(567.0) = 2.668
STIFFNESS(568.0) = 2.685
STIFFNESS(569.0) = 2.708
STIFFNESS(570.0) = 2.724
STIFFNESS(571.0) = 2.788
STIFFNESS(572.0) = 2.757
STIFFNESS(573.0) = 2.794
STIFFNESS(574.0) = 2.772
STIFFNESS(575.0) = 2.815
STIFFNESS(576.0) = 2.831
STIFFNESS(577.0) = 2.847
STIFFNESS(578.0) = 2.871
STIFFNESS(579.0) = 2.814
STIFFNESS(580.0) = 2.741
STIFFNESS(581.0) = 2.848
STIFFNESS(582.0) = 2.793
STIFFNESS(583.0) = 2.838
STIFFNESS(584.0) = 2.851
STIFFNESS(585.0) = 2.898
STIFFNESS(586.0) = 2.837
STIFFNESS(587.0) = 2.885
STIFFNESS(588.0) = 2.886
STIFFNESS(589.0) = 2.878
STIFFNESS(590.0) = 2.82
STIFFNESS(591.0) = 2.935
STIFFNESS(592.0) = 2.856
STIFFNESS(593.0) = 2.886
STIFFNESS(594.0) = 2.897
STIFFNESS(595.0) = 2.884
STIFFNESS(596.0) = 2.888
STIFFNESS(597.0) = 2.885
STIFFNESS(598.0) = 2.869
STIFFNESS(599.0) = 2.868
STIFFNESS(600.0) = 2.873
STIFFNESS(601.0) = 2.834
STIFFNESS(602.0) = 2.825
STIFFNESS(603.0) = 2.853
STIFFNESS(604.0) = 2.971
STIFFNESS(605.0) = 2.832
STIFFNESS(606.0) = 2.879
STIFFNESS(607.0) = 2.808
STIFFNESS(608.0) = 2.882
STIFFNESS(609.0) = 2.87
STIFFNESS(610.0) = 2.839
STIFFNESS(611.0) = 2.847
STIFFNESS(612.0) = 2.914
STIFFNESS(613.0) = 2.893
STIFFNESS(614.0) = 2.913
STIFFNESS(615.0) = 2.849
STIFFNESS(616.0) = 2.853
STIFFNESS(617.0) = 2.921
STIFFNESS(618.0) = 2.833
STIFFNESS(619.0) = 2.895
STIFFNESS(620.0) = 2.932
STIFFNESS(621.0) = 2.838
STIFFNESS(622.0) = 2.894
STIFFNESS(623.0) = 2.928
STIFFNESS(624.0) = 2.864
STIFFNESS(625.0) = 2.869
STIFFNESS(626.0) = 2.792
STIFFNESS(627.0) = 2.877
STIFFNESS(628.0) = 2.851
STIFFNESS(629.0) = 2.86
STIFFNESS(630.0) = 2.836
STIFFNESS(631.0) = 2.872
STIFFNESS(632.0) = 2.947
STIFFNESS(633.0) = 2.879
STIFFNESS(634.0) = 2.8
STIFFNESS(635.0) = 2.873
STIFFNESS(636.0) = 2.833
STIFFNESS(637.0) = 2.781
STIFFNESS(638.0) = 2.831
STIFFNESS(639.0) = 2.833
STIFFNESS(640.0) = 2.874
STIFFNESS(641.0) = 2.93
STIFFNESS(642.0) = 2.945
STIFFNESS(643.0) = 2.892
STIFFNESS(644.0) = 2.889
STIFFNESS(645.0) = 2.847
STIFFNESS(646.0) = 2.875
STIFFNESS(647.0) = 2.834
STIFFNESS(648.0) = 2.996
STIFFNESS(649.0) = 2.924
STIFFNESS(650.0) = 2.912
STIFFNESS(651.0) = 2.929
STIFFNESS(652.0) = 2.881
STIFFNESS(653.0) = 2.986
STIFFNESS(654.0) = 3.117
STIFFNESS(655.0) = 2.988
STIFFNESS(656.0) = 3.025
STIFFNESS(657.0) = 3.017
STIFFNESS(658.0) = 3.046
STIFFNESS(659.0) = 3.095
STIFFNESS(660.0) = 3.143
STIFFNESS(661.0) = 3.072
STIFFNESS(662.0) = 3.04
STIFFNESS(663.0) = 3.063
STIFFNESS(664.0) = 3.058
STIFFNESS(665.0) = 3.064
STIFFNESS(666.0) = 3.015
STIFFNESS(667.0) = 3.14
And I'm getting 1.17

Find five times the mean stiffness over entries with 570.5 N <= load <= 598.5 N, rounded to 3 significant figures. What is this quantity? 14.2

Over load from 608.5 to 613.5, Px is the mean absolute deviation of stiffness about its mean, 0.025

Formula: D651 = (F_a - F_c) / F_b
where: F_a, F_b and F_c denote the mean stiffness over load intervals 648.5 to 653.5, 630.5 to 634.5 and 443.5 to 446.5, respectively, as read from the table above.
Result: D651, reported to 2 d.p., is 0.49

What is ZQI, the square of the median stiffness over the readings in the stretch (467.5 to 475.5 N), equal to 6.9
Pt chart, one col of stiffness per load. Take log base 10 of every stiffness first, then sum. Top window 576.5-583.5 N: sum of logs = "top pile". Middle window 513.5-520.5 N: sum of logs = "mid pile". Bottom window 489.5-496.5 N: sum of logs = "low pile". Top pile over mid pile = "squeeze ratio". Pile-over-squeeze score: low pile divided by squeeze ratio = 3.4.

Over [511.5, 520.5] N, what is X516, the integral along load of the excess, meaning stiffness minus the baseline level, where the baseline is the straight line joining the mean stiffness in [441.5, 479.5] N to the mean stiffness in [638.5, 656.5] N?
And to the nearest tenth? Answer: 5.6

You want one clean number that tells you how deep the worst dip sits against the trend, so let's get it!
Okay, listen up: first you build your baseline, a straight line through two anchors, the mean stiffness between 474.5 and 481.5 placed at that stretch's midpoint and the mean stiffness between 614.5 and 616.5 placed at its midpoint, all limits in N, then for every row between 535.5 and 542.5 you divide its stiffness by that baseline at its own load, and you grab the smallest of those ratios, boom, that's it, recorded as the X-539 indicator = 0.69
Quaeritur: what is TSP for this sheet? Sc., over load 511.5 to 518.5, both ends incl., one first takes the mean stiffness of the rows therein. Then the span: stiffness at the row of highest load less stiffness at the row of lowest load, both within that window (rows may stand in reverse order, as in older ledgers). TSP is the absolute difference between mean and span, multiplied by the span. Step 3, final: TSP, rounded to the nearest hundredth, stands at -0.49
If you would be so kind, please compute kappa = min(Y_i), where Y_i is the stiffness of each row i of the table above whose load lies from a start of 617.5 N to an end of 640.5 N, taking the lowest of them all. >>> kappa 2.781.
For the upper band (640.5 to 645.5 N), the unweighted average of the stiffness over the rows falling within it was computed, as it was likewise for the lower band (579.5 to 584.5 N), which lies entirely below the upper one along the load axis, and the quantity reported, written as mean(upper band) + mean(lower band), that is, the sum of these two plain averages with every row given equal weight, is 5.71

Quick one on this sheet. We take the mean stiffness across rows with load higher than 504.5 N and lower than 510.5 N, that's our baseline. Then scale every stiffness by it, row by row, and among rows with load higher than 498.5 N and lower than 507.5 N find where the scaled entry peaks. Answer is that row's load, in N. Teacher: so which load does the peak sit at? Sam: 507.0 N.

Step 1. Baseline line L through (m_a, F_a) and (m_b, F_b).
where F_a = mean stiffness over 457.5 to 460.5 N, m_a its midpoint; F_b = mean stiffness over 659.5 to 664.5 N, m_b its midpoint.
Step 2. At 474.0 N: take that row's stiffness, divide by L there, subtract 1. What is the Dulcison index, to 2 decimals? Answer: 0.46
